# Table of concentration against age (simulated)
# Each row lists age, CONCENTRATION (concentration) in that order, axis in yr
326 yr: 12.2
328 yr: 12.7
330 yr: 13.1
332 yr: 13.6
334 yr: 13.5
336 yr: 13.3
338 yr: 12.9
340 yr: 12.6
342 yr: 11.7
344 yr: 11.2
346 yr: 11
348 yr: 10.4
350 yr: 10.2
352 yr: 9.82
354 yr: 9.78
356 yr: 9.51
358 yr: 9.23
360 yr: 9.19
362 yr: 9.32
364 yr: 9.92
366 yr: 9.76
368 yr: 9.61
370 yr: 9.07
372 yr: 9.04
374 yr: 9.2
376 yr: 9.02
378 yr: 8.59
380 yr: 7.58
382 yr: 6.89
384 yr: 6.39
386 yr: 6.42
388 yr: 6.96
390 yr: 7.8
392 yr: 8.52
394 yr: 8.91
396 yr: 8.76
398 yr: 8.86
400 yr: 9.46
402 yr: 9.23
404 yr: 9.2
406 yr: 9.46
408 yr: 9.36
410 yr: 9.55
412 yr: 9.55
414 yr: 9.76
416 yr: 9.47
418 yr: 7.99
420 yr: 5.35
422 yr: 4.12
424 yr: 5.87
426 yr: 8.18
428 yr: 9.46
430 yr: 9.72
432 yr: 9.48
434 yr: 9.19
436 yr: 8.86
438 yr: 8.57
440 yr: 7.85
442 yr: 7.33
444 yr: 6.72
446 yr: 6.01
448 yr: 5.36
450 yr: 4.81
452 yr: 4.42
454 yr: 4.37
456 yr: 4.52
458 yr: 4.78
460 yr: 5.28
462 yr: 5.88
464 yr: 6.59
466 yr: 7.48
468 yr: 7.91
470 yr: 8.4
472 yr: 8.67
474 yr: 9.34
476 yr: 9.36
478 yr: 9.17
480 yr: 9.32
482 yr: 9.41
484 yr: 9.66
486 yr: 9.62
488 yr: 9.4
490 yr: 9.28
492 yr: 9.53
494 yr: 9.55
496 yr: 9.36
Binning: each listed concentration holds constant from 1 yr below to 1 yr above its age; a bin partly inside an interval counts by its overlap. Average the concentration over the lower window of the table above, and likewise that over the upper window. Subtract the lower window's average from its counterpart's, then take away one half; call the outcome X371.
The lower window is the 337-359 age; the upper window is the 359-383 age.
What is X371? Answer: -2.3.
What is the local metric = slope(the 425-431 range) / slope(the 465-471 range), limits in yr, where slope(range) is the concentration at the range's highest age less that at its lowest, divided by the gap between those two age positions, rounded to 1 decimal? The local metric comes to 1.7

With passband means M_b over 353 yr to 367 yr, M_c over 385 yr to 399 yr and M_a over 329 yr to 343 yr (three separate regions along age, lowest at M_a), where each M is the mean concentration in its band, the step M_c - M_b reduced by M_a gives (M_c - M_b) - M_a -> -14.5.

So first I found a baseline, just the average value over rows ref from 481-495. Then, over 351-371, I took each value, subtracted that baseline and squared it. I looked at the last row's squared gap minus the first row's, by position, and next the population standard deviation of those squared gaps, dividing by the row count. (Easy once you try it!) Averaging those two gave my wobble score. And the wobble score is 0.1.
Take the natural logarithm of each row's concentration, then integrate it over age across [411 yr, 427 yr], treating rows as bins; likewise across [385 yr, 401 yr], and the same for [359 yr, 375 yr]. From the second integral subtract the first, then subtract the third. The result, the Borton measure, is -33.9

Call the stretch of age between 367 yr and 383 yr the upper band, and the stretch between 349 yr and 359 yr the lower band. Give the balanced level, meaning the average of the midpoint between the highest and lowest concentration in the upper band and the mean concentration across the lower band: 9.0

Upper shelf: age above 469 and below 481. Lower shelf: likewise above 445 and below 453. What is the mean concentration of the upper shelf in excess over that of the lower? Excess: 3.9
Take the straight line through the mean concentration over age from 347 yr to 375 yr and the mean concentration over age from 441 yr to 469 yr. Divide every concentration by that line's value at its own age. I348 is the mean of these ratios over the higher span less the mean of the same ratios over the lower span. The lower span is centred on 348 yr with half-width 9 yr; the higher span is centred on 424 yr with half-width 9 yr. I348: 0.04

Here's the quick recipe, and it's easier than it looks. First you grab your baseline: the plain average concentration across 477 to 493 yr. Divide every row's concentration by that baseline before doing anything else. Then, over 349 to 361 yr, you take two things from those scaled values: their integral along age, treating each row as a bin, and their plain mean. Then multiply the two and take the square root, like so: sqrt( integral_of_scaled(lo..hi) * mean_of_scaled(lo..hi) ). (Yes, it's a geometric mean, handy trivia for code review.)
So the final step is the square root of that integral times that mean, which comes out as 3.5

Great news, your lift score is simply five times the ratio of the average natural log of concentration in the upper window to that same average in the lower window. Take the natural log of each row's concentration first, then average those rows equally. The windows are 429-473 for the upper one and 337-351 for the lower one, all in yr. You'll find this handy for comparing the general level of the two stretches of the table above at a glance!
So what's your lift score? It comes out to 3.90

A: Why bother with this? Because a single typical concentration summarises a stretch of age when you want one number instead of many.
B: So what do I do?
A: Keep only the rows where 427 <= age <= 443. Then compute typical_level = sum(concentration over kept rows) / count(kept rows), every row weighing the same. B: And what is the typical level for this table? 8.8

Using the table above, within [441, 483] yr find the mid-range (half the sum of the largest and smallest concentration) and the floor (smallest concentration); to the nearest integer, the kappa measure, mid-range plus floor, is 11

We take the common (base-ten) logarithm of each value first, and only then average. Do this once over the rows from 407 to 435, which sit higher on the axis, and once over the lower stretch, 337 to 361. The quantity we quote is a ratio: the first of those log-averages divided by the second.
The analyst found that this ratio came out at 0.89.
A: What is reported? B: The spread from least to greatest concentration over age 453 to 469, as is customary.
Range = 3.5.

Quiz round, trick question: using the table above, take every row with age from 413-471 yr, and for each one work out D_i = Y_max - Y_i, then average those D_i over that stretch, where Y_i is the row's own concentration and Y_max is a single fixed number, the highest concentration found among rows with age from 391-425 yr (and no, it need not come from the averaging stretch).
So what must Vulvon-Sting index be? 2.7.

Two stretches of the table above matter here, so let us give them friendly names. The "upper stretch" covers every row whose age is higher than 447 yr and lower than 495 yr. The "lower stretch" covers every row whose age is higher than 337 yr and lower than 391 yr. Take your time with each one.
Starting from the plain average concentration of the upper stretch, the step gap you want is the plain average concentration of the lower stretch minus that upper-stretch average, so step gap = 1.8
